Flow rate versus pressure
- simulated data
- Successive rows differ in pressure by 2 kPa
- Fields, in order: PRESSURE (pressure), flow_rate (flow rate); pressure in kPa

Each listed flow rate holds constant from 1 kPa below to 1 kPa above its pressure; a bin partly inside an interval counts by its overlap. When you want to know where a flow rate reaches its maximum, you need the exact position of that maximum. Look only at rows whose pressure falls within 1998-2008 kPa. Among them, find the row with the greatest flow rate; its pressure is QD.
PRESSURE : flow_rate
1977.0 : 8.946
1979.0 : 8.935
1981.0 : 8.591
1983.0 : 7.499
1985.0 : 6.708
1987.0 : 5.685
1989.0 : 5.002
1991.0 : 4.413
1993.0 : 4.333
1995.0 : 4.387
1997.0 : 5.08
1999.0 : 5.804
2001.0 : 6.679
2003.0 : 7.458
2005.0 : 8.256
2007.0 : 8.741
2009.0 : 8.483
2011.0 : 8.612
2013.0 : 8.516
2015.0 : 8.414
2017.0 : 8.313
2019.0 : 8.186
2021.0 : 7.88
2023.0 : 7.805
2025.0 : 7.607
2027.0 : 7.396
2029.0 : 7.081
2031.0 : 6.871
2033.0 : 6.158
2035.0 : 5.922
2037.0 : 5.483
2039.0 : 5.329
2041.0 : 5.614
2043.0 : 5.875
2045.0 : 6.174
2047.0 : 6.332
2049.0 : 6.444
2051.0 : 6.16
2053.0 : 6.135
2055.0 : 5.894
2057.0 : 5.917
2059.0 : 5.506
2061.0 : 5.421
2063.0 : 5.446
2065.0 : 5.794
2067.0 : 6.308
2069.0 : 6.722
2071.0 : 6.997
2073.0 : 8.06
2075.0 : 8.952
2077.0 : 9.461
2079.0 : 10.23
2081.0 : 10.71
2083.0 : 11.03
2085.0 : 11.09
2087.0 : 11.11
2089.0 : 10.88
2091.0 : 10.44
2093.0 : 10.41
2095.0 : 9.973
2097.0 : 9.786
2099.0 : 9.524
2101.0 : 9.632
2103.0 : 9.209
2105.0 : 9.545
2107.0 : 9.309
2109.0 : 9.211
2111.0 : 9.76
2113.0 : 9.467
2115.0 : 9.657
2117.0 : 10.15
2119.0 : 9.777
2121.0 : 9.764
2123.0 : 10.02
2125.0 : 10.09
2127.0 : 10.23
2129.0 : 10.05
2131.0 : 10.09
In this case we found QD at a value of 2007.0 kPa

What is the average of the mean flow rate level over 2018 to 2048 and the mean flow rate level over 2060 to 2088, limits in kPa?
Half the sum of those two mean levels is 7.5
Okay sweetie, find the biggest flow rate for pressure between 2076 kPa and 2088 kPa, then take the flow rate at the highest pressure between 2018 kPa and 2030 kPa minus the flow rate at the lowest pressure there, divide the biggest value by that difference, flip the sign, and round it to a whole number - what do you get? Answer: 10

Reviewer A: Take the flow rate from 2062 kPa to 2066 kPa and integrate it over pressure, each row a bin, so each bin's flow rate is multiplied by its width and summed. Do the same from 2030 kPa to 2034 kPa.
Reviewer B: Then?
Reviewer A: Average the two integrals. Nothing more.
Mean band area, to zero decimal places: 24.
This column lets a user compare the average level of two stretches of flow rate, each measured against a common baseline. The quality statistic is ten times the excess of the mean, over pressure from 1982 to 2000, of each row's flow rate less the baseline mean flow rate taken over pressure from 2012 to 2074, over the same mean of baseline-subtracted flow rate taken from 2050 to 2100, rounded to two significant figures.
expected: -29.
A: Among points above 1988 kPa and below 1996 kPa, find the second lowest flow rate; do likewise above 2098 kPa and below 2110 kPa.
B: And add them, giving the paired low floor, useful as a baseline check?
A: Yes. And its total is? 13.6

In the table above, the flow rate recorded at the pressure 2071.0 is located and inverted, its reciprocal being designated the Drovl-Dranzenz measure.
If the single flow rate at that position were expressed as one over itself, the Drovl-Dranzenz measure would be 0.143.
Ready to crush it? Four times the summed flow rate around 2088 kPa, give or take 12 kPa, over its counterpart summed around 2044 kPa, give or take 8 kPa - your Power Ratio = 11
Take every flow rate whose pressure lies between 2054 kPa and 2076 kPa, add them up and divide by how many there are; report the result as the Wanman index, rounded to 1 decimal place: 6.5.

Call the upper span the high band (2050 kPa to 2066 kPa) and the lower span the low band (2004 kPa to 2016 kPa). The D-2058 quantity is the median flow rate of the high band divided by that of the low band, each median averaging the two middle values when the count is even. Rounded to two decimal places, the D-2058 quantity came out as 0.69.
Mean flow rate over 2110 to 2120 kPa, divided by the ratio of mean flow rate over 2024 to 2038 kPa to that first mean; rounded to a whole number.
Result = 14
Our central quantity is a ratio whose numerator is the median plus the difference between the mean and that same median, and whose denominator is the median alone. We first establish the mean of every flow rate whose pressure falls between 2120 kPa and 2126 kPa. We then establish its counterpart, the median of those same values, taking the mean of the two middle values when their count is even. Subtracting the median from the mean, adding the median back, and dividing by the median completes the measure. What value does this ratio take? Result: 0.99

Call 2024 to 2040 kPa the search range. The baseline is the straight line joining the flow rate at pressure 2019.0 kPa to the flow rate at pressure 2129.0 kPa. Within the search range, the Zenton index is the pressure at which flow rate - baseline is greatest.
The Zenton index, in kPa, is 2025.0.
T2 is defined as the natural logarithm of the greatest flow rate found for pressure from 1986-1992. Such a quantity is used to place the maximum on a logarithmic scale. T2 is 1.74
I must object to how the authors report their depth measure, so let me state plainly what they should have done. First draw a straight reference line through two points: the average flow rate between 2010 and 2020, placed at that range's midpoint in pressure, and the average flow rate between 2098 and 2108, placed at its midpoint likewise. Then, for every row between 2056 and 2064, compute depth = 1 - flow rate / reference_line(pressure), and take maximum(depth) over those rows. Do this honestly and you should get 0.39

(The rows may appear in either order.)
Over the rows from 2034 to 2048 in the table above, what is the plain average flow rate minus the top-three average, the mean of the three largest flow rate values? -0.32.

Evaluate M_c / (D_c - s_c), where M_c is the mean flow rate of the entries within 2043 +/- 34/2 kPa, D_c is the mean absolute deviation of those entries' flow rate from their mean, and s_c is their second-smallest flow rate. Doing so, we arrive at -1.21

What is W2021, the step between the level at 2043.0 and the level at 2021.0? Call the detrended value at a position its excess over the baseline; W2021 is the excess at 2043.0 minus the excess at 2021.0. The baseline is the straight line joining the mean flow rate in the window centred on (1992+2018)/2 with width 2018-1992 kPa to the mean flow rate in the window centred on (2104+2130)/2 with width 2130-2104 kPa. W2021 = -2.5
